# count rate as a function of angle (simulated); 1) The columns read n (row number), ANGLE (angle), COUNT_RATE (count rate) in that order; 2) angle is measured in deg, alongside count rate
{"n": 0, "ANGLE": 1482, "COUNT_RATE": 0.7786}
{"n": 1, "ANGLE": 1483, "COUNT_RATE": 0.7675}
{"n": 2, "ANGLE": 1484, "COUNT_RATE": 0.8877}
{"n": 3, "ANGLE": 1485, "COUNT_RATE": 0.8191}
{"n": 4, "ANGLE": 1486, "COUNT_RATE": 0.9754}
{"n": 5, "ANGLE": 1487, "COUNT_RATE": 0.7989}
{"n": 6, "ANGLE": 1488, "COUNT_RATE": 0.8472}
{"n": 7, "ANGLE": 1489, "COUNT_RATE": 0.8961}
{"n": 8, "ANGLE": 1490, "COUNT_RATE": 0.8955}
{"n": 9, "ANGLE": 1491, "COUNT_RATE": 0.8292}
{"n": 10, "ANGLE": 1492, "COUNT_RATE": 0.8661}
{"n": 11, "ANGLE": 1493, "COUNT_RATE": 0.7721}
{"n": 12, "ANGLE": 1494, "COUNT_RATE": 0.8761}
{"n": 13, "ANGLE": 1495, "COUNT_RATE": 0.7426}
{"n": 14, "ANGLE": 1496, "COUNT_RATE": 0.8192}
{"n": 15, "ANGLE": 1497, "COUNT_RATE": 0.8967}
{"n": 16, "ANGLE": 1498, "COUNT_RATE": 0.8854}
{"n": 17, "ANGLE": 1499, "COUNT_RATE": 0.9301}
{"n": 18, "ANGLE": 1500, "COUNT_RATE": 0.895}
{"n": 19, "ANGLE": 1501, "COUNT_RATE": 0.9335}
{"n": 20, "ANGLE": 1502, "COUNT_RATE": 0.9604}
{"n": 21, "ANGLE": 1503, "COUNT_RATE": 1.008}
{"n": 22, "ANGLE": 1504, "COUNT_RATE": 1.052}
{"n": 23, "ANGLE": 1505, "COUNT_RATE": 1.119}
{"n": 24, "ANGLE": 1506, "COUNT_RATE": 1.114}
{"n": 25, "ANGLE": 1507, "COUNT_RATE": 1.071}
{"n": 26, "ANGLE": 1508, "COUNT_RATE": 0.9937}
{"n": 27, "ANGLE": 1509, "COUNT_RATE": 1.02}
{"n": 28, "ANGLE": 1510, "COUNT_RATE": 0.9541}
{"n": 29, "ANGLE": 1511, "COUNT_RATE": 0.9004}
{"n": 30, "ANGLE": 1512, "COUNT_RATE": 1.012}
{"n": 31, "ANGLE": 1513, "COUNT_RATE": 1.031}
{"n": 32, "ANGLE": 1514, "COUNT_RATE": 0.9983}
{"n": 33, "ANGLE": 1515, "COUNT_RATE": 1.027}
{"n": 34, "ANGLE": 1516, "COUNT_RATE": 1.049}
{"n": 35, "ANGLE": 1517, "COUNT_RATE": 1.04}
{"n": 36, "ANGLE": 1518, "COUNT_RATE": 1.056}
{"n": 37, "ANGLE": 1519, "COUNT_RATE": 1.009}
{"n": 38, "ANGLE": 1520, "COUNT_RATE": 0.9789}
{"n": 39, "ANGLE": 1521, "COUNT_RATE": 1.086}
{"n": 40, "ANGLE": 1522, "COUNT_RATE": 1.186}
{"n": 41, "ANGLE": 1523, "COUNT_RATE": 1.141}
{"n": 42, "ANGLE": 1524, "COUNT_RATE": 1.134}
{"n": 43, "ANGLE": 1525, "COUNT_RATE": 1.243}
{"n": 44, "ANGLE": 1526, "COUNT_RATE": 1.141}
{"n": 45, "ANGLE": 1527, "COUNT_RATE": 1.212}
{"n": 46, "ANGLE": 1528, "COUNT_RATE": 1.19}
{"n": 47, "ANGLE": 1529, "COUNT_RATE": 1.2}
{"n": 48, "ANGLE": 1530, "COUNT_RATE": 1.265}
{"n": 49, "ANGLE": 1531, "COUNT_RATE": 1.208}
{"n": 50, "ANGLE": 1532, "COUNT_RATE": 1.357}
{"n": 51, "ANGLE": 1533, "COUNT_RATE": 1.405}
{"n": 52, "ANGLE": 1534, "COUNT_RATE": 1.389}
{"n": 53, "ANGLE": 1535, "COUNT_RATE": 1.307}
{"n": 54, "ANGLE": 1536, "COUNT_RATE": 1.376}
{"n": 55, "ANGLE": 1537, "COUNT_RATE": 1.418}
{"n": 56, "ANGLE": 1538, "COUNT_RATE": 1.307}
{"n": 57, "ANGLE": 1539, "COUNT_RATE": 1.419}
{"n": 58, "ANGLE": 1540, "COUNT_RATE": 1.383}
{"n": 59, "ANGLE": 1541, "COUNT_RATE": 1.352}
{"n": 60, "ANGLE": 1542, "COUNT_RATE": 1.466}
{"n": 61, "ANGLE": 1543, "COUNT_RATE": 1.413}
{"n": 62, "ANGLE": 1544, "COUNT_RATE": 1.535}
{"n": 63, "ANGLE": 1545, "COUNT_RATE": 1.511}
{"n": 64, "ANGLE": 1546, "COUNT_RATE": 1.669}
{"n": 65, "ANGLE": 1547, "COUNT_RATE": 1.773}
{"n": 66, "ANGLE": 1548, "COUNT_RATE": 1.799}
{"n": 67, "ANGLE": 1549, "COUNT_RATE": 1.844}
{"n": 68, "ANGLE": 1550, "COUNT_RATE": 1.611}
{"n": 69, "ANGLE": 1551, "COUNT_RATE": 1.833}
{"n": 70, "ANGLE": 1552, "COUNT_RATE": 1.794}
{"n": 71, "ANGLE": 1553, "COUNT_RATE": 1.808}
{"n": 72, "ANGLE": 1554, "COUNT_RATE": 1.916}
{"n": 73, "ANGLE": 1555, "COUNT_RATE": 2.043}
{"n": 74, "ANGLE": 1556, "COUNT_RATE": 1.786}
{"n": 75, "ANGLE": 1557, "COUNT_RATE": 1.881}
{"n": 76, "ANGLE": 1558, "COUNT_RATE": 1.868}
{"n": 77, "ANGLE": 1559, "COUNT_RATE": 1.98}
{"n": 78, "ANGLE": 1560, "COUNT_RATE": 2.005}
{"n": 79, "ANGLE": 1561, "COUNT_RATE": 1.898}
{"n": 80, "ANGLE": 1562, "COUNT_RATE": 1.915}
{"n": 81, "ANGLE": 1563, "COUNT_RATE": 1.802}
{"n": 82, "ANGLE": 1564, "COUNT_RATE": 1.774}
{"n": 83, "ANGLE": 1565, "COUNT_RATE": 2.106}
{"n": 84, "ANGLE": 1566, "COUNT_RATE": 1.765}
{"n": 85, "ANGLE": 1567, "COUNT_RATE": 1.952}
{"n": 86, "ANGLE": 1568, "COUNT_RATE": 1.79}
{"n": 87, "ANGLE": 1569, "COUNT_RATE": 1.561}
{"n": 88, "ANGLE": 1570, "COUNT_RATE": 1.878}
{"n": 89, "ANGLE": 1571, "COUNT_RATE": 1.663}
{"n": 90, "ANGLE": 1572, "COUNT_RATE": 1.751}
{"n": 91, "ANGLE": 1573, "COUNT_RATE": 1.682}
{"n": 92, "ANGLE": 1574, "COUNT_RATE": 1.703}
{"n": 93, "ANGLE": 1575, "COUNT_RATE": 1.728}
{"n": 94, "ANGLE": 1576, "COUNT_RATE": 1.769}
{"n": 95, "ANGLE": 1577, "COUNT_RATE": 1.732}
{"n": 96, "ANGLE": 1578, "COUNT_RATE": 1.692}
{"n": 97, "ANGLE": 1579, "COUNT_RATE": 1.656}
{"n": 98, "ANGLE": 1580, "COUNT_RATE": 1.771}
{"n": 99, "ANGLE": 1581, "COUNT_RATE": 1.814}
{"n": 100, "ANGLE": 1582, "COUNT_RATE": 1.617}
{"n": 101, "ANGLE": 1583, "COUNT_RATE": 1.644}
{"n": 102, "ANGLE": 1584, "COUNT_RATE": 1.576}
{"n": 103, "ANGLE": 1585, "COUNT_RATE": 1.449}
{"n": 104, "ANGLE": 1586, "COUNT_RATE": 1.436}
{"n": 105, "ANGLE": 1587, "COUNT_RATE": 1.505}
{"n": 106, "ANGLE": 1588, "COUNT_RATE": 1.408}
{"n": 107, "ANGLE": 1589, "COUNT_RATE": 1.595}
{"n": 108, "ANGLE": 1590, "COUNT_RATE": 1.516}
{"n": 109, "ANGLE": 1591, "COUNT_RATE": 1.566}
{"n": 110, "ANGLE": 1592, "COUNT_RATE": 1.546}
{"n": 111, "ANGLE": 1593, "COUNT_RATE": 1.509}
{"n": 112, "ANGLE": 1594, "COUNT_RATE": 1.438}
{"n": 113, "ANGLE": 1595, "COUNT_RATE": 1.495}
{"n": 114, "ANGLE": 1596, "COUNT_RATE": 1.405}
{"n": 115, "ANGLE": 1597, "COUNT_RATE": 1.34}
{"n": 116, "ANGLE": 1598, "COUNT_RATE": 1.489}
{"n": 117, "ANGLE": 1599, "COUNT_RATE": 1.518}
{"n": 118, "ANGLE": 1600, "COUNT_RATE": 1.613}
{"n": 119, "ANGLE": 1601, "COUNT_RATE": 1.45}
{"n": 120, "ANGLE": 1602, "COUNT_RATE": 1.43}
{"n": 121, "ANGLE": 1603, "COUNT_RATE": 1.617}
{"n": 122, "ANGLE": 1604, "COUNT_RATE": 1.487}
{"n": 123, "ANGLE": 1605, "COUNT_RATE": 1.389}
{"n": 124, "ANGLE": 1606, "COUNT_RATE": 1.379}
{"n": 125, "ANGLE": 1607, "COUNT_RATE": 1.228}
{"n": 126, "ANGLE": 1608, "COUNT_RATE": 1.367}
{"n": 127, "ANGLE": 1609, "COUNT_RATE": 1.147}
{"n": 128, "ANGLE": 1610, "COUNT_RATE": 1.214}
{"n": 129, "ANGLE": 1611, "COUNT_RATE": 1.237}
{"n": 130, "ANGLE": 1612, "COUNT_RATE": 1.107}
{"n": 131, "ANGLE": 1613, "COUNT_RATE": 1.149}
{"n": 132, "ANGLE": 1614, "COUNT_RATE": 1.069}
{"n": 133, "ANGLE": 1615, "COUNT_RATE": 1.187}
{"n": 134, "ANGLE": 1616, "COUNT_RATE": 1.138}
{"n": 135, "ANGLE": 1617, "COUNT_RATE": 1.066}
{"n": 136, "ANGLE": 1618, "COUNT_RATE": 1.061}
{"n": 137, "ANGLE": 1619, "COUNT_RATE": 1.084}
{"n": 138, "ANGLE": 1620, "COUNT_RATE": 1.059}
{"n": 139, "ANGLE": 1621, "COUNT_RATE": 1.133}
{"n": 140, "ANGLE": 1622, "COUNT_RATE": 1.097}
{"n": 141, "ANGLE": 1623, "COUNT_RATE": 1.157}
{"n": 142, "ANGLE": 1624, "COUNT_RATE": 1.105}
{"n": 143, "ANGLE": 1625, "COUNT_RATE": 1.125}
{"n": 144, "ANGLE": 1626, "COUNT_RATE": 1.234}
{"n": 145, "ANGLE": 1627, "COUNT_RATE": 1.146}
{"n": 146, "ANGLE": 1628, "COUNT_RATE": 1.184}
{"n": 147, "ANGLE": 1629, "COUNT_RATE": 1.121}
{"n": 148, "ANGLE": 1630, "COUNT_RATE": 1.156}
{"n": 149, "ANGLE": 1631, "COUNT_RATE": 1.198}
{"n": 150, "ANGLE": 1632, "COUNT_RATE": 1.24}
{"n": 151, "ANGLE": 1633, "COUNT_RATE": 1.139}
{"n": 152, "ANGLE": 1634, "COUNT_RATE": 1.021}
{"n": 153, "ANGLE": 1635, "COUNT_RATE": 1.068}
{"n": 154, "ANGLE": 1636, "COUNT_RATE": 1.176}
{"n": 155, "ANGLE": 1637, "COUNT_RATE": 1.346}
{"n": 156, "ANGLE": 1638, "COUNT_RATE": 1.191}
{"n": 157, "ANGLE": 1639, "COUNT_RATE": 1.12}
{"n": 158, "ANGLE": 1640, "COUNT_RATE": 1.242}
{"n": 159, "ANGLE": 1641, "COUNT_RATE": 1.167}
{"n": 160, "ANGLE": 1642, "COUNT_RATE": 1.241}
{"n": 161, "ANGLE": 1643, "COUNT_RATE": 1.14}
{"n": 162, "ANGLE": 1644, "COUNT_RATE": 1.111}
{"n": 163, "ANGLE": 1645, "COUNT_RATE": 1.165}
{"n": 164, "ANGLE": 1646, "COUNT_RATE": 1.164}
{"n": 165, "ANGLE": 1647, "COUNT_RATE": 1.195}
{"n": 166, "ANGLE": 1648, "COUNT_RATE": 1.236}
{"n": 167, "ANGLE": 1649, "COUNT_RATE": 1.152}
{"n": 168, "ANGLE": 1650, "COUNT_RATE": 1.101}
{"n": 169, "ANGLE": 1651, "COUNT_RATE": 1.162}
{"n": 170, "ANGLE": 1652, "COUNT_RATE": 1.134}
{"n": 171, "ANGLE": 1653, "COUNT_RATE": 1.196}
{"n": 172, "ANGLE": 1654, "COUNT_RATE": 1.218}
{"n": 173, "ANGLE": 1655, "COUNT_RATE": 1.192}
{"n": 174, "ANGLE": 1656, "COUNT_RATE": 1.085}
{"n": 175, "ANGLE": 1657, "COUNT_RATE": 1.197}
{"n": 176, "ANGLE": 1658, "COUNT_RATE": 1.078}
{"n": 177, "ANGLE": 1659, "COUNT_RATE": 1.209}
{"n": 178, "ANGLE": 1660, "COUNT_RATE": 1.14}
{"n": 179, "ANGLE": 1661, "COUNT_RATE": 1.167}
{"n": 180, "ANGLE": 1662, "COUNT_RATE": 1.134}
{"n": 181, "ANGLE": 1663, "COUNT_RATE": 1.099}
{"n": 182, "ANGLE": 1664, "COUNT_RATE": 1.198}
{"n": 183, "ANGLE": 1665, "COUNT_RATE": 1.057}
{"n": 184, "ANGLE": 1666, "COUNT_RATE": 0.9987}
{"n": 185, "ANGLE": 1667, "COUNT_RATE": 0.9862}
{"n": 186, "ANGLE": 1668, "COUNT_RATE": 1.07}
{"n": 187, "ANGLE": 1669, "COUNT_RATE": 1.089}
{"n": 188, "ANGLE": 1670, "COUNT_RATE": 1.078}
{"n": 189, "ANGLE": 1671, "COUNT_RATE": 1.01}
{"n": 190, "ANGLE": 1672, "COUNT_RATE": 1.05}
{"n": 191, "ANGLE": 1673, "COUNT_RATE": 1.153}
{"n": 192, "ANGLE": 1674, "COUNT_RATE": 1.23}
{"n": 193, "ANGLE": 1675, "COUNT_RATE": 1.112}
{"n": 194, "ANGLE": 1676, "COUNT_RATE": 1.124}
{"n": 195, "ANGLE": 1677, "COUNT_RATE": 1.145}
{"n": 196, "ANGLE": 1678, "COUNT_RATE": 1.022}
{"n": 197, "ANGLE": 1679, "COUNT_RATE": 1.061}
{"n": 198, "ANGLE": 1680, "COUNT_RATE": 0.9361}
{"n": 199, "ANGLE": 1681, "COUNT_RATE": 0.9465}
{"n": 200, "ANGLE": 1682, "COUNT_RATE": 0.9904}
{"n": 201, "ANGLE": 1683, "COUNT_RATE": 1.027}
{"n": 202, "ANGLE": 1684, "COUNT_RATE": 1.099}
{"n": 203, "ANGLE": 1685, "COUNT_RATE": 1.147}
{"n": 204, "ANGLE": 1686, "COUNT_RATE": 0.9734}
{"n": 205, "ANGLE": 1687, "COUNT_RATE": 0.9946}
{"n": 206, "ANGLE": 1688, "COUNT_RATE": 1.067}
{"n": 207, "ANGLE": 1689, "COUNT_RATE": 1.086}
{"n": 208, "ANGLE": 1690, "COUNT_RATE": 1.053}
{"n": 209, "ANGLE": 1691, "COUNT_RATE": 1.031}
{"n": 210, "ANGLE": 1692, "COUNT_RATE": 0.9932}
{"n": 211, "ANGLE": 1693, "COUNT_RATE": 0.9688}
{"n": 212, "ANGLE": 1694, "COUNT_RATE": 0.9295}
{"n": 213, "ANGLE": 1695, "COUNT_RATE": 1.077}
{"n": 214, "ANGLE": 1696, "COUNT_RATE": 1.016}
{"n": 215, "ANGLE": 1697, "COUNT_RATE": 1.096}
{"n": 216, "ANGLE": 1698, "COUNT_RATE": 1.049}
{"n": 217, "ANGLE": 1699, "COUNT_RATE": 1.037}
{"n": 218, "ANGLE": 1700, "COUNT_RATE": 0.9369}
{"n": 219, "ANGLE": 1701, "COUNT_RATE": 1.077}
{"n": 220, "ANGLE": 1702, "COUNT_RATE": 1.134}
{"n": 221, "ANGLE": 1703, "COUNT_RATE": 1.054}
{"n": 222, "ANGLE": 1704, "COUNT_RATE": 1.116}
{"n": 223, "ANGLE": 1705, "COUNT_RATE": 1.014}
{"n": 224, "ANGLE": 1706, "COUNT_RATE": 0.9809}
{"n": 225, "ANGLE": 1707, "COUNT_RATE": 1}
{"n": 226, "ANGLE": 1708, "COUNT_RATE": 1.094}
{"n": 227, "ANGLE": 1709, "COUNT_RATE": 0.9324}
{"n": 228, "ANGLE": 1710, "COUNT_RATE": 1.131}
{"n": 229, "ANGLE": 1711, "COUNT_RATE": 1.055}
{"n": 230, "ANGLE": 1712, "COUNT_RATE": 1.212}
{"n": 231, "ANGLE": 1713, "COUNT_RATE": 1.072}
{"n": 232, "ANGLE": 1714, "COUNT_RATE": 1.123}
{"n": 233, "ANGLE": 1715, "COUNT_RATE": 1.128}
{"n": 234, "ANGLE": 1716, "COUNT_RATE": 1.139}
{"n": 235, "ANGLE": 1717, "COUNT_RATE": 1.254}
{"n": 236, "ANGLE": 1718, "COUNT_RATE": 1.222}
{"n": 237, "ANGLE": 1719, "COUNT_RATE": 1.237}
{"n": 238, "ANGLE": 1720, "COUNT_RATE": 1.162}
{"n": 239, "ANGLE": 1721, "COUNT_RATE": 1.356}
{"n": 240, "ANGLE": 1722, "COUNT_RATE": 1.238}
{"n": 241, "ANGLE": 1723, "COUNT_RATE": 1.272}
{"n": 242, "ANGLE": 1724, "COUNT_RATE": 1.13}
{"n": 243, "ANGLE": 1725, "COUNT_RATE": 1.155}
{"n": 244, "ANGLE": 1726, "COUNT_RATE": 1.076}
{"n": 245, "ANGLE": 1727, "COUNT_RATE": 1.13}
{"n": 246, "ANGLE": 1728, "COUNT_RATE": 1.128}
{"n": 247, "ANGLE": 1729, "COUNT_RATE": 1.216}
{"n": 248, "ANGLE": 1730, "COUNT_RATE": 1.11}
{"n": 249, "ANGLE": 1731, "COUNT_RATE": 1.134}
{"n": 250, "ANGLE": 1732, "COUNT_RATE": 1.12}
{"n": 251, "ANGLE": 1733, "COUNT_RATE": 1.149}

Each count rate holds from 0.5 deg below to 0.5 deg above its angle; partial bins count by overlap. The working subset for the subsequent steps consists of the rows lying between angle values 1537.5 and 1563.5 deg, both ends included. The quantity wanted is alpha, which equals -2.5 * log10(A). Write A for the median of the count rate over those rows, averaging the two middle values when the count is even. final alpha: -0.64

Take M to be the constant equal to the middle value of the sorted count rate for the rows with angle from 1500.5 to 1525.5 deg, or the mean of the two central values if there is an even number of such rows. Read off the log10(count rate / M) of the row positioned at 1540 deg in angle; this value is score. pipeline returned 0.13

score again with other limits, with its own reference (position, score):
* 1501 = -0.04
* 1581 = 0.25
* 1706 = -0.02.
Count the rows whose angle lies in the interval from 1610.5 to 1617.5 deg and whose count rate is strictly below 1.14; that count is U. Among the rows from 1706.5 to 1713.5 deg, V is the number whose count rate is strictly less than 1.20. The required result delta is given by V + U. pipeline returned 10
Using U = 4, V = 6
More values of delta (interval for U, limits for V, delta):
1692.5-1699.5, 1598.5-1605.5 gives 7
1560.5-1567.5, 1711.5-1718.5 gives 4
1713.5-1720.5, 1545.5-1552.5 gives 3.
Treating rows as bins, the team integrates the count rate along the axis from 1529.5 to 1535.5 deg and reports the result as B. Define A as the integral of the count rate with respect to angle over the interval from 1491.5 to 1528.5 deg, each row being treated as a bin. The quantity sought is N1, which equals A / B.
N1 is 4.7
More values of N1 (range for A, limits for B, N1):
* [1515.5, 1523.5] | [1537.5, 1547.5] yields 0.6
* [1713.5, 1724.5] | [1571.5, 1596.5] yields 0.3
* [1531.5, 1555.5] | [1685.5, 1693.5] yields 4.6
